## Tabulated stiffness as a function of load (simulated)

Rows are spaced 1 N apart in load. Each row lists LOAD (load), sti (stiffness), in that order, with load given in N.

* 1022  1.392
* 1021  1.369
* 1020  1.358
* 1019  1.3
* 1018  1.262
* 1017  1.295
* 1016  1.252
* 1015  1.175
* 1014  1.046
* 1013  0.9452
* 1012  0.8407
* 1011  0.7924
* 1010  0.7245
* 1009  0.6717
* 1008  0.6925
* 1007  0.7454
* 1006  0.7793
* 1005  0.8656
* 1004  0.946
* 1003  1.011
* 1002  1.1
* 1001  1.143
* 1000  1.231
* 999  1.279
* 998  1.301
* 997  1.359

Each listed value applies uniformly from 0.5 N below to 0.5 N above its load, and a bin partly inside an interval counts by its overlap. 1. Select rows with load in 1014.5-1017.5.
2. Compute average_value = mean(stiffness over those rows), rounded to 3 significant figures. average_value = 1.24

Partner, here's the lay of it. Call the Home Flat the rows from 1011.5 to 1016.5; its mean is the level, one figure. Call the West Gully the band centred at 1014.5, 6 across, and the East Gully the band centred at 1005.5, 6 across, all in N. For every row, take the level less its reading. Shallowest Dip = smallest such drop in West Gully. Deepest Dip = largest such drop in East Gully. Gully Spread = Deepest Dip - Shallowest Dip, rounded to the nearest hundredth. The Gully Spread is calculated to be 0.60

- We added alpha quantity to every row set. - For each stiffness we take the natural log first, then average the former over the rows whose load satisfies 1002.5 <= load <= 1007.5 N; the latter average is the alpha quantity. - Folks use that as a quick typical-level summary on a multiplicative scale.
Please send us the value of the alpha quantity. -0.15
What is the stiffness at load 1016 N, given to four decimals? 1.2520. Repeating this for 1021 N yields 1.3690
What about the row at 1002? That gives 1.1000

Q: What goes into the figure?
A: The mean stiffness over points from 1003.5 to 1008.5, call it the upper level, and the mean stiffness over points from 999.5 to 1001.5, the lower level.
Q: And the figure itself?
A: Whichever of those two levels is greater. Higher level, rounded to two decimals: 1.19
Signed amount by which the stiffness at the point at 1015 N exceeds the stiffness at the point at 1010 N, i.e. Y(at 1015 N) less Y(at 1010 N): 0.5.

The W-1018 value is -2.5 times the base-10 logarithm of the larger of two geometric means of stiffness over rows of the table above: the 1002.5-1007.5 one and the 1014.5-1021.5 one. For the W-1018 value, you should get -0.27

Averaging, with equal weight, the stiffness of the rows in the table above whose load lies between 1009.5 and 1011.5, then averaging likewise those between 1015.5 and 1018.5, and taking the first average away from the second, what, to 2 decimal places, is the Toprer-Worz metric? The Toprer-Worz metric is 0.51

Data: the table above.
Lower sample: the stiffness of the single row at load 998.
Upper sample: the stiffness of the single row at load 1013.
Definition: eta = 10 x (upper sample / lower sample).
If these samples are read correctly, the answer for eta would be 7.3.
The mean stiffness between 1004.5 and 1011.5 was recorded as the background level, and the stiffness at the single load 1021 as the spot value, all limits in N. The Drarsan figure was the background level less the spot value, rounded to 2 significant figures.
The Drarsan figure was -0.62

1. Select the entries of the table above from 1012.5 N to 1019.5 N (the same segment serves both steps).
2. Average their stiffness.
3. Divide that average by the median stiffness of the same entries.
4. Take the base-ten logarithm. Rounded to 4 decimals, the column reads -0.0249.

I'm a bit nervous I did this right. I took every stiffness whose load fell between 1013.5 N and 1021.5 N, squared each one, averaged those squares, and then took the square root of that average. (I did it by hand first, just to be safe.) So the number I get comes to 1.3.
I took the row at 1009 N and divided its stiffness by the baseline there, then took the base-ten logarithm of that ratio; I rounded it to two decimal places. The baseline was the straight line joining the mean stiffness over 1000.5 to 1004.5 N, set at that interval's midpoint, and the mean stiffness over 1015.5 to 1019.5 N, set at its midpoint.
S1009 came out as -0.23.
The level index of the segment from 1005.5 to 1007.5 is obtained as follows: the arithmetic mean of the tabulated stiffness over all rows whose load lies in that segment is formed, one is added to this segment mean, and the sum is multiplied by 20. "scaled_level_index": 35.2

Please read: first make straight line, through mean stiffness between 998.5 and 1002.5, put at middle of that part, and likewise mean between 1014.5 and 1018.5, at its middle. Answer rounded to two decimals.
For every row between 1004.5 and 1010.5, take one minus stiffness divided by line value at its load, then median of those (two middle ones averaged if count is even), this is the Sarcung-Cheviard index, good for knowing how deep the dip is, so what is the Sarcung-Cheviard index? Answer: 0.40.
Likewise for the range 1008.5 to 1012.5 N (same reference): 0.38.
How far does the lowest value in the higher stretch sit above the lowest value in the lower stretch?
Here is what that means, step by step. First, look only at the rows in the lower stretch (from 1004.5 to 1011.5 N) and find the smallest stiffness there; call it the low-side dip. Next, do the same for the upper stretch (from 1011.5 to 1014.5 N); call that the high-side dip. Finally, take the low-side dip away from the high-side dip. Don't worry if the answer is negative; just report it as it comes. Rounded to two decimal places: 0.17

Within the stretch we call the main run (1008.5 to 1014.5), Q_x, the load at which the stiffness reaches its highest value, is 1014 N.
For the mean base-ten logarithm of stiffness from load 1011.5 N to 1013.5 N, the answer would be -0.05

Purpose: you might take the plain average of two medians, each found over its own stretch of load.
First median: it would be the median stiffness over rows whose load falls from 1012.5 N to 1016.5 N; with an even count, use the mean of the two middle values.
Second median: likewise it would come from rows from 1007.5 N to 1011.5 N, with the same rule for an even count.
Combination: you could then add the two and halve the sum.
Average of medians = 0.91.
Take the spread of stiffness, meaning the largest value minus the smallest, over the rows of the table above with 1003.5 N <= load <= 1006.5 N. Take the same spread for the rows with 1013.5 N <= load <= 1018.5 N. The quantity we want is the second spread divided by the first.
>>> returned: 1.5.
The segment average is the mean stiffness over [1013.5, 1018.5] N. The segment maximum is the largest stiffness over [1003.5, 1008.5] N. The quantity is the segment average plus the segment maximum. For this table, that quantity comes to 2.15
